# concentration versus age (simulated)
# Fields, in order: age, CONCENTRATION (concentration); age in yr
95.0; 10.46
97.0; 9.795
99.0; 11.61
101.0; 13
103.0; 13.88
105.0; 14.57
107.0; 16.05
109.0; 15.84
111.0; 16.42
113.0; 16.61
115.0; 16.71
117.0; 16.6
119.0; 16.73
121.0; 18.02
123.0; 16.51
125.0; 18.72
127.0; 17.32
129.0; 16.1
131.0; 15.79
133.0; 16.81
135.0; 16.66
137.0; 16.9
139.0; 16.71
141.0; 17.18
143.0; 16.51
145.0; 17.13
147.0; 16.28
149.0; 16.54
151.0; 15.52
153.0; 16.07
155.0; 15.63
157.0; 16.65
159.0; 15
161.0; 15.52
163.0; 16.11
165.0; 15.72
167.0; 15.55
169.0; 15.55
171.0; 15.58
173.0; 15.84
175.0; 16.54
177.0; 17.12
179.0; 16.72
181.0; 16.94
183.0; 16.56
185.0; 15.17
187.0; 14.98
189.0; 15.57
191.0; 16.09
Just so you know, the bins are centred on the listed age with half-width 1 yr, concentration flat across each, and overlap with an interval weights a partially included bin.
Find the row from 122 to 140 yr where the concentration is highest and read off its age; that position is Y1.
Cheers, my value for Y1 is 125.0 yr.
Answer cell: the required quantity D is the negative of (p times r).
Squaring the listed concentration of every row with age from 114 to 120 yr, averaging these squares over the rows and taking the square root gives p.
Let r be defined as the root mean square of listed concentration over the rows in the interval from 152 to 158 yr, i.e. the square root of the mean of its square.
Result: -269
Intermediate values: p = 16.7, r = 16.1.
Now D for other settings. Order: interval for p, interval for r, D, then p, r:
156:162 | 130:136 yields -259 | 15.7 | 16.4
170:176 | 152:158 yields -258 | 16.0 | 16.1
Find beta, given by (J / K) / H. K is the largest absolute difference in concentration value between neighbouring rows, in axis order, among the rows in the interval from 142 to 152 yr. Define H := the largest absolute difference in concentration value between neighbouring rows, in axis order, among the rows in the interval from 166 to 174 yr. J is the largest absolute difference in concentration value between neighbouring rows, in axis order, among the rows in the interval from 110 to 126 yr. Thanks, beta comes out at 8.33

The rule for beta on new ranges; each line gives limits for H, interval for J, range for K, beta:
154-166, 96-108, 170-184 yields 1.57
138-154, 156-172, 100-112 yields 1.09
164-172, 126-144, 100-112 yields 4.85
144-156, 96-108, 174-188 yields 1.28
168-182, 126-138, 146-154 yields 1.71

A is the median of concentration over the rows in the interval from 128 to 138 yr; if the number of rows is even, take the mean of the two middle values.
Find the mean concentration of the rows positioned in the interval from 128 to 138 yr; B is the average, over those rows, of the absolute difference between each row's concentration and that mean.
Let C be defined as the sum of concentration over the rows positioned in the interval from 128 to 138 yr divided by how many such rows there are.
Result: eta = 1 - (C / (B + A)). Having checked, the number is 0.036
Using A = 16.7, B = 0.4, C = 16.5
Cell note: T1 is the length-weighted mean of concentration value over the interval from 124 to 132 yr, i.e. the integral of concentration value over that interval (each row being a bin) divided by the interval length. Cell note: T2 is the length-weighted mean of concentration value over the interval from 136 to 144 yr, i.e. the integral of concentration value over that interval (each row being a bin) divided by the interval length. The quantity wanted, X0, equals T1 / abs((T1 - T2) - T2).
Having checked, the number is 1.02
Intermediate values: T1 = 17.0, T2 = 16.8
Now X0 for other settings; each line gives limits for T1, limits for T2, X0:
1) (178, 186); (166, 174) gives 1.10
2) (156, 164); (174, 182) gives 0.89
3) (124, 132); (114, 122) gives 1.00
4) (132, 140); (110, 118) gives 1.02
